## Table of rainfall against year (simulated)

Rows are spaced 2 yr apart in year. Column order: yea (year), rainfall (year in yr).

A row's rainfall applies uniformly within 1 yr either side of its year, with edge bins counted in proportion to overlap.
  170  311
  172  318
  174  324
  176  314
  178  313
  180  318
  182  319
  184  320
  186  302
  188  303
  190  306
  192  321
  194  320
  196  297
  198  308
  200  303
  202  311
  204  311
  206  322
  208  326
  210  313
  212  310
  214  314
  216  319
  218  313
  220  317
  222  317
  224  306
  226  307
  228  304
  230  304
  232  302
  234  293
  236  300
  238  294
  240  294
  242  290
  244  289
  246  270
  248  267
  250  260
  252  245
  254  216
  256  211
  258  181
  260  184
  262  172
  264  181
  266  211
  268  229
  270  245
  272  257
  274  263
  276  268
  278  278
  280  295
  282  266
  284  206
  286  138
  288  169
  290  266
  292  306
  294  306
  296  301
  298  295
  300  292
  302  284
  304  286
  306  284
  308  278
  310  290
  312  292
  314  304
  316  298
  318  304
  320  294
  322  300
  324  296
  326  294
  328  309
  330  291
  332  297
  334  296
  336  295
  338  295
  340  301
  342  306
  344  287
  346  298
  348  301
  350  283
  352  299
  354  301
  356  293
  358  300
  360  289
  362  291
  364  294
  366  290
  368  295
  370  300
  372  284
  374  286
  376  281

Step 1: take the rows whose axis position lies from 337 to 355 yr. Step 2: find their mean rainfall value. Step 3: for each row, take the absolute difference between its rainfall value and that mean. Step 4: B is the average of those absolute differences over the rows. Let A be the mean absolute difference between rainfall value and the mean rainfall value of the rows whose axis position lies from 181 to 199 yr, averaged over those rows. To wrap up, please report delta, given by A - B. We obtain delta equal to 3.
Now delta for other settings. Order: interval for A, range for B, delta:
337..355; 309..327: 2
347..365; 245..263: -28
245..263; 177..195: 27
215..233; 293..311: -1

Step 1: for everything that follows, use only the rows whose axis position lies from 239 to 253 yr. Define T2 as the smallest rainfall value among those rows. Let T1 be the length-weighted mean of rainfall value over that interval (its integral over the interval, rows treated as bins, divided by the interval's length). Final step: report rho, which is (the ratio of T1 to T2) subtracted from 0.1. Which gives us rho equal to -1.02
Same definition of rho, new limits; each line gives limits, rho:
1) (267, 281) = -1.04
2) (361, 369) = -0.91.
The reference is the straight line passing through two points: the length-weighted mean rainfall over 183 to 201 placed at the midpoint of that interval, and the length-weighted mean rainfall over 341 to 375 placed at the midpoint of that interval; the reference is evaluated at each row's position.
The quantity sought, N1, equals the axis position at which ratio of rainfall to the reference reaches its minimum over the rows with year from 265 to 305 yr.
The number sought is 286 yr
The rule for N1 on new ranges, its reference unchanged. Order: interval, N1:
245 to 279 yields 262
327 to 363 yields 350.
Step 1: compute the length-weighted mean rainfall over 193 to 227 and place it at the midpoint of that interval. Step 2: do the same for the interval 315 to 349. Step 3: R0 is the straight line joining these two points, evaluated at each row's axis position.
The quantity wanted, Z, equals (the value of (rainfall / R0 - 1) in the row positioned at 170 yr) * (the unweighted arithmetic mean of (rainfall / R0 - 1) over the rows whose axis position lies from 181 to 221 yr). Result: 0.0001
